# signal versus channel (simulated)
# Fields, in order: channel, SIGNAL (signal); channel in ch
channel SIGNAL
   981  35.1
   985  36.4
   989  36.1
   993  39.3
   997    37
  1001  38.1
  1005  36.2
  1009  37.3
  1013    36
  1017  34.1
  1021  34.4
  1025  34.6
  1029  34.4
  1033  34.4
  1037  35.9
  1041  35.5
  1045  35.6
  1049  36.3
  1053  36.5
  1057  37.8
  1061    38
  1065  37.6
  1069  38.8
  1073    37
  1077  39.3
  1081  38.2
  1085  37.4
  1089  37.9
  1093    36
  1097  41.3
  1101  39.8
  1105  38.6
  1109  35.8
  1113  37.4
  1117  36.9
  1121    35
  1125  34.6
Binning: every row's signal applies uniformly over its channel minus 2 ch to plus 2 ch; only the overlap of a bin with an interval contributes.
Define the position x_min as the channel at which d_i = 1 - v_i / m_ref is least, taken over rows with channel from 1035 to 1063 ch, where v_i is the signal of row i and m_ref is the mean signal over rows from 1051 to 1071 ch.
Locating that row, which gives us 1061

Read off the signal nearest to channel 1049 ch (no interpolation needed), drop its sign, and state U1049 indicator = 36.3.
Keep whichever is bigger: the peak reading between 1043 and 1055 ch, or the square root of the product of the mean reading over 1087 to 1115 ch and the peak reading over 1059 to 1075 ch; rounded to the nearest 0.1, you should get 38.5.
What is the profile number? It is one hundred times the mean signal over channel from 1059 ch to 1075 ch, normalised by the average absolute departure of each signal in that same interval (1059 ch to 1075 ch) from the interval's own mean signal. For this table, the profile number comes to 6882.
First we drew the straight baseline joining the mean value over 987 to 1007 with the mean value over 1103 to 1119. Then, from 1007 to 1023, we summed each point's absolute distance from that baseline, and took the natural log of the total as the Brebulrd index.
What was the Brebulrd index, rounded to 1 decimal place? 2.0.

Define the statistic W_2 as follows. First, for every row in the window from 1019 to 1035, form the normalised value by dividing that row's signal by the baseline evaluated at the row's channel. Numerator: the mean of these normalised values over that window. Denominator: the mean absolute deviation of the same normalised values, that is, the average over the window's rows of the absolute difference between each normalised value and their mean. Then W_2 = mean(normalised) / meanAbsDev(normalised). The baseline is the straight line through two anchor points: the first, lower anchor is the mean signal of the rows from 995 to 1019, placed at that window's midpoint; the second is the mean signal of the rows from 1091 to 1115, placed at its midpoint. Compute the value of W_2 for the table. 296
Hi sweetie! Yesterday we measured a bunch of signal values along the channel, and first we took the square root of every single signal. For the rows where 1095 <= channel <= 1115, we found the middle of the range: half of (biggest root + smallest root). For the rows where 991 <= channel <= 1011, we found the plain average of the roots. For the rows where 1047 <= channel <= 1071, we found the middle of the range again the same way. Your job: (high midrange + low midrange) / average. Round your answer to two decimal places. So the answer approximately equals 2.01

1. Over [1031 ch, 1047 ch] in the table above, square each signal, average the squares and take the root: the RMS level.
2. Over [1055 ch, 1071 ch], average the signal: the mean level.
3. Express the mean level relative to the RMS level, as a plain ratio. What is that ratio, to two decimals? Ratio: 1.08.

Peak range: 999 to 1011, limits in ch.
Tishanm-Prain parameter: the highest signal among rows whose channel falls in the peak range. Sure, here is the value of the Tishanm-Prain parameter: 38.1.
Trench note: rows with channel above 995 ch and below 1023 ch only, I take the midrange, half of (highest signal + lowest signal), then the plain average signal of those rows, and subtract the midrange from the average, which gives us 0.057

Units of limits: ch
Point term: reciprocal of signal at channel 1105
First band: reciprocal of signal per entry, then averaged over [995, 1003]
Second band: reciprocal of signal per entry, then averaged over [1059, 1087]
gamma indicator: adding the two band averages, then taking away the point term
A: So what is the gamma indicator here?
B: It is 0.0270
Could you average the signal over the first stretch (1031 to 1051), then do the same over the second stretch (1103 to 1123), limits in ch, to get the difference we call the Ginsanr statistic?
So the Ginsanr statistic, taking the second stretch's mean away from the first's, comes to -1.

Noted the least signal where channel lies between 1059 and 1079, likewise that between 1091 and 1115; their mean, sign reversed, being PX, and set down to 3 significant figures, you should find -36.4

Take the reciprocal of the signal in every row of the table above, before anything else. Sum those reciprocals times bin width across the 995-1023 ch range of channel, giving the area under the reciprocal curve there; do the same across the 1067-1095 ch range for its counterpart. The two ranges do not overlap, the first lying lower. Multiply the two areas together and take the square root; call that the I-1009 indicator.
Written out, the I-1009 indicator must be 0.758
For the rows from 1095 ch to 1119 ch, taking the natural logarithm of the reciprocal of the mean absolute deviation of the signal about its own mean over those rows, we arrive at -0.47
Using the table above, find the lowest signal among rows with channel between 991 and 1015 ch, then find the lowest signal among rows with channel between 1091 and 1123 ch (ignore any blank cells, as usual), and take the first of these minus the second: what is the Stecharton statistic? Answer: 1.0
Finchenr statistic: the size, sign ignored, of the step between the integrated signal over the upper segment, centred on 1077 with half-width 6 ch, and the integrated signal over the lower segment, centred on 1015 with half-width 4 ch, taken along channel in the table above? 178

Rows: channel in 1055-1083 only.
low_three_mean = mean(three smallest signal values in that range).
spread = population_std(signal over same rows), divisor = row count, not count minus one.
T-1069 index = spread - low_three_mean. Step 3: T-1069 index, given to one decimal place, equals -36.8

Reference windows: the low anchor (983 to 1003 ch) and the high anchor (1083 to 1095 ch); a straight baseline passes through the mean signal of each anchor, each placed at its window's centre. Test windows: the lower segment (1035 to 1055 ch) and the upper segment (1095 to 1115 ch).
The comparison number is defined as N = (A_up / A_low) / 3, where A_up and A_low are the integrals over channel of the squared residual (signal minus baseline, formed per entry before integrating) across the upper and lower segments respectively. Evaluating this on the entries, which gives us 1.1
